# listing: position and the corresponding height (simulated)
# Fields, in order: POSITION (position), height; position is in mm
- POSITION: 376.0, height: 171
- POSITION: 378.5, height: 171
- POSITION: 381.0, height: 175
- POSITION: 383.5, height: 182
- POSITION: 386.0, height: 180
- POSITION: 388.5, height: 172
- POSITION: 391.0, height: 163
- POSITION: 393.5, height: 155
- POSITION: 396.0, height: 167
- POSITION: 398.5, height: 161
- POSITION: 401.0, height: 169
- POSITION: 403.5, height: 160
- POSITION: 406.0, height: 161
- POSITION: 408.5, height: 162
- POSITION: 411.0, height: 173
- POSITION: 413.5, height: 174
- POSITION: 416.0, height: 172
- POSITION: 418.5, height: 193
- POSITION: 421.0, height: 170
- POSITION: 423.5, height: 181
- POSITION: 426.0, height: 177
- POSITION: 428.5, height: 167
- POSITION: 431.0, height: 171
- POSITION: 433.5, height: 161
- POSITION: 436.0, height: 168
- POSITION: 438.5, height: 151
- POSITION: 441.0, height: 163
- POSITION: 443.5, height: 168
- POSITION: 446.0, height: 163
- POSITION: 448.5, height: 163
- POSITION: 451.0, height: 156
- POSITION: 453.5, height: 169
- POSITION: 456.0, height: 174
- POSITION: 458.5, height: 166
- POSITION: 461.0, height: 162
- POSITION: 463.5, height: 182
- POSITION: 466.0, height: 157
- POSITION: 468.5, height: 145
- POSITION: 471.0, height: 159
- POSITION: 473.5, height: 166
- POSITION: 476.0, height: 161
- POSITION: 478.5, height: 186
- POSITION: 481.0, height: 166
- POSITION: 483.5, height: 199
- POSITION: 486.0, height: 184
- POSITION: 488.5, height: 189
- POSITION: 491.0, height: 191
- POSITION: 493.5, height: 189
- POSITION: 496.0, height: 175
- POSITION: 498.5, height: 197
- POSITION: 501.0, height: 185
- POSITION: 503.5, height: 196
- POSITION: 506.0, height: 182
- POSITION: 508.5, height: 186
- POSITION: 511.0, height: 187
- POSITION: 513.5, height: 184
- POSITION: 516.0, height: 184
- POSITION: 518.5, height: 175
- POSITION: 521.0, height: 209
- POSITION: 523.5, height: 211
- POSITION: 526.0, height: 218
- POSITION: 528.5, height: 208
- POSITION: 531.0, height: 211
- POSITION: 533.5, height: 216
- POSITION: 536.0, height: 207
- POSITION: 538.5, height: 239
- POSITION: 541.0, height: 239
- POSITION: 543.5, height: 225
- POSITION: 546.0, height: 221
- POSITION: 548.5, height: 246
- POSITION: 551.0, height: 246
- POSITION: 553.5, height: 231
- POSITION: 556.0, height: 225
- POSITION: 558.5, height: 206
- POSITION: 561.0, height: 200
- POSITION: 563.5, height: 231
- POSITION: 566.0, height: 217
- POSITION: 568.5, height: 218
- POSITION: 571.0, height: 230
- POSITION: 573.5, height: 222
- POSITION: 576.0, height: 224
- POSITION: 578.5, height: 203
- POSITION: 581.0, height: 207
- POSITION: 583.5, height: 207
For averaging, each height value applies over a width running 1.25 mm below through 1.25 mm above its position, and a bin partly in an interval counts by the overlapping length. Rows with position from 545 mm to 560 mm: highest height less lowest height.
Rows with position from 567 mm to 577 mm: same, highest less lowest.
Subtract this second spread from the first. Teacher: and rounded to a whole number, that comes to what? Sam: 28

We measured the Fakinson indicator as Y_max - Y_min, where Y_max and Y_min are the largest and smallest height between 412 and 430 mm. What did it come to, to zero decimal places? 26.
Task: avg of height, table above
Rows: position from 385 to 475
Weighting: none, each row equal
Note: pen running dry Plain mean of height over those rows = 167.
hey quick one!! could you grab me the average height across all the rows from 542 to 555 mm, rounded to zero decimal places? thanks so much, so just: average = 234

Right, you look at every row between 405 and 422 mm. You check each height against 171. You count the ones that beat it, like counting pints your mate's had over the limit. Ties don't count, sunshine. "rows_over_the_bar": 4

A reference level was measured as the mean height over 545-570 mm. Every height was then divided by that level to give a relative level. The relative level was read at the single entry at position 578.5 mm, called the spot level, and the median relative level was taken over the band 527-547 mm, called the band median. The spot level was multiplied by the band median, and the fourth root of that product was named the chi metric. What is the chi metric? 0.97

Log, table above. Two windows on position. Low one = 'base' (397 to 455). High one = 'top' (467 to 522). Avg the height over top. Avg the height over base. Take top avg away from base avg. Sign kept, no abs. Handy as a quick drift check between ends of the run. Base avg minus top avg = -14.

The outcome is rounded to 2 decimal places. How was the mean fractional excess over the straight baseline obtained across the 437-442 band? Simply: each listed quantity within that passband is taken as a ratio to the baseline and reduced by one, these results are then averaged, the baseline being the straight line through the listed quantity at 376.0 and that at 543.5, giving -0.18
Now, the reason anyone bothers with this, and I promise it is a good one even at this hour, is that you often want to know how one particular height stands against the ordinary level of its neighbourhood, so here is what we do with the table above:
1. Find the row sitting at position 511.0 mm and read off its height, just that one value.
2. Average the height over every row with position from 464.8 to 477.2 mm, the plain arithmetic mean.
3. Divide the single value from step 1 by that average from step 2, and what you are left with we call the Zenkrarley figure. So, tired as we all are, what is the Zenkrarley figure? 1.19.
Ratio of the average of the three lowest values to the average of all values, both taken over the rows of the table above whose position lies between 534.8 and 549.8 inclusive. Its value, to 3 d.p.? 0.948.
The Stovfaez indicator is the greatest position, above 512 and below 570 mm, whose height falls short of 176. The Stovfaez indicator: 518.5 mm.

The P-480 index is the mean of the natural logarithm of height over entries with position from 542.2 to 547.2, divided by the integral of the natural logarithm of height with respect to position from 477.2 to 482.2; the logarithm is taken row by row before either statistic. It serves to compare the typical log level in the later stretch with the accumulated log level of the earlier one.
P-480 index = 0.209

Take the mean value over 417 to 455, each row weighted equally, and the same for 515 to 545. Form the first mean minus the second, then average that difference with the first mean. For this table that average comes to 62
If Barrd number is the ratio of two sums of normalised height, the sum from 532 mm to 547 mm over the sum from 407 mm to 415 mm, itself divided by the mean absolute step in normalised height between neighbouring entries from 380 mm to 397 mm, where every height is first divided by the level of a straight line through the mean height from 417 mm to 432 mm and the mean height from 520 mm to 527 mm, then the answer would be 43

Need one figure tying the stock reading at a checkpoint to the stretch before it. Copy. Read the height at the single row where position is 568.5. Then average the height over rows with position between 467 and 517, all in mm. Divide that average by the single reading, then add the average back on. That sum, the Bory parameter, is 181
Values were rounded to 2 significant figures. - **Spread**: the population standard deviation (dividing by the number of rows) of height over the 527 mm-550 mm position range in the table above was 14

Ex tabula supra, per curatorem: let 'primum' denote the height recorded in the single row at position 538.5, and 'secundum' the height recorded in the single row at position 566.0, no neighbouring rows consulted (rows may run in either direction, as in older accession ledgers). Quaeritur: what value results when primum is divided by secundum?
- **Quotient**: 1.1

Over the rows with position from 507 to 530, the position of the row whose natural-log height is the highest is 526.0 mm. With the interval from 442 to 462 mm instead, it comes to 456.0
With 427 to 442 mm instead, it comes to 431.0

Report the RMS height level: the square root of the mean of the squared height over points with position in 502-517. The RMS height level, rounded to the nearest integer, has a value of 187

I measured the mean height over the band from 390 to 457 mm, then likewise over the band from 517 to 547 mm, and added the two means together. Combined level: 382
